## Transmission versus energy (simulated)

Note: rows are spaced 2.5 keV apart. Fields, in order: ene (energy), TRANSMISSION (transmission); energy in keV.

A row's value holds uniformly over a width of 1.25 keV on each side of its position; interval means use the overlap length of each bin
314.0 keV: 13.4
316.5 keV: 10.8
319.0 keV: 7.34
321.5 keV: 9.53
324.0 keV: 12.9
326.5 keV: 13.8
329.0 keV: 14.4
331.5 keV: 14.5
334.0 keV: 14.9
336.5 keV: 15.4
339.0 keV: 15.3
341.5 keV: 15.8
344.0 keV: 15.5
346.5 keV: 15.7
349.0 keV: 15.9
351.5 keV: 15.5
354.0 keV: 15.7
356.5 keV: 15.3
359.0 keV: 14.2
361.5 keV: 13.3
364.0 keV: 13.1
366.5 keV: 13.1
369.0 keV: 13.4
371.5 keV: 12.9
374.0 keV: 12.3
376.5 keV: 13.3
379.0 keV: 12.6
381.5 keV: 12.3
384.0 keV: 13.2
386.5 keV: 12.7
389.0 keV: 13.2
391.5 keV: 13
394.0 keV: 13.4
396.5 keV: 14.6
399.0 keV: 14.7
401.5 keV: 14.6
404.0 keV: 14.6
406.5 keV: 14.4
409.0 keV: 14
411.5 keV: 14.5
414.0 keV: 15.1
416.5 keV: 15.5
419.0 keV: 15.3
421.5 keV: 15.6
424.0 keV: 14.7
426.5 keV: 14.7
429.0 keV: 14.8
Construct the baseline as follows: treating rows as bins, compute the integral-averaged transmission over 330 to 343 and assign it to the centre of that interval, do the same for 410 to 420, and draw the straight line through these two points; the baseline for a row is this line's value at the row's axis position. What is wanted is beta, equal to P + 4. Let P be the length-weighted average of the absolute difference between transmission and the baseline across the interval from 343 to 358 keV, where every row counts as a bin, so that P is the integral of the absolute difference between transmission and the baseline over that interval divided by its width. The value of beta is 4.5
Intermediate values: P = 0.5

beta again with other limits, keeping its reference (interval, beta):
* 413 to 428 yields 4.3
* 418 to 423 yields 4.4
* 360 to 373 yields 6.0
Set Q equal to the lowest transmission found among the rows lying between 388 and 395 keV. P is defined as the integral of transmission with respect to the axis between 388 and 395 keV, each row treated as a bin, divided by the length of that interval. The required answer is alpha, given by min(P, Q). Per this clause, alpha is 13.0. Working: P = 13.2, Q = 13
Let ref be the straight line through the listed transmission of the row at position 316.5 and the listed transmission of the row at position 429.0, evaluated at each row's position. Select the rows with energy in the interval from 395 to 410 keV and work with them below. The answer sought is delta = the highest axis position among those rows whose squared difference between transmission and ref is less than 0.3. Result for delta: 409.0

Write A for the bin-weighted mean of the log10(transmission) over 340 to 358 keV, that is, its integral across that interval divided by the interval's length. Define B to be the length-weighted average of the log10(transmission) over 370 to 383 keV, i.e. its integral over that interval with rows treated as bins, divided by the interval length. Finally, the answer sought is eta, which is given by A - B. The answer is 0.09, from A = 1.19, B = 1.10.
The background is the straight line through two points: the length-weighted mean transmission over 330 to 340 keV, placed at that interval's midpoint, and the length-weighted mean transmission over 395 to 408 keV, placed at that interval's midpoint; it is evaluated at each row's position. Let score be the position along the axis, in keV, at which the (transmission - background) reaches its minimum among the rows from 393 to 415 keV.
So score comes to 394.0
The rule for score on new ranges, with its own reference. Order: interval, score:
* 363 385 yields 374.0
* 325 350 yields 326.5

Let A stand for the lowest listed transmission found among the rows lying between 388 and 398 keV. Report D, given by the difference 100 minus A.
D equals 87.0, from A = 13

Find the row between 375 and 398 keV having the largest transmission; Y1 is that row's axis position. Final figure 396.5 keV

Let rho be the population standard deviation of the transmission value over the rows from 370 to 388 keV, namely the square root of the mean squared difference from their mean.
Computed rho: 0.37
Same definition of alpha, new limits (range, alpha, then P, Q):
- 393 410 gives 13.4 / 14.3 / 13.4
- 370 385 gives 12.3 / 12.8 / 12.3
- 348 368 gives 13.1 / 14.5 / 13.1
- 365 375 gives 12.3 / 12.9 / 12.3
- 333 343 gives 14.9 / 15.4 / 14.9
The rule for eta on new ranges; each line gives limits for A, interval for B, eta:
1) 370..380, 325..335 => -0.05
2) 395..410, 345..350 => -0.04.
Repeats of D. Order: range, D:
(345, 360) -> 85.8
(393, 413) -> 86.6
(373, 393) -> 87.7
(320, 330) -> 90.5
